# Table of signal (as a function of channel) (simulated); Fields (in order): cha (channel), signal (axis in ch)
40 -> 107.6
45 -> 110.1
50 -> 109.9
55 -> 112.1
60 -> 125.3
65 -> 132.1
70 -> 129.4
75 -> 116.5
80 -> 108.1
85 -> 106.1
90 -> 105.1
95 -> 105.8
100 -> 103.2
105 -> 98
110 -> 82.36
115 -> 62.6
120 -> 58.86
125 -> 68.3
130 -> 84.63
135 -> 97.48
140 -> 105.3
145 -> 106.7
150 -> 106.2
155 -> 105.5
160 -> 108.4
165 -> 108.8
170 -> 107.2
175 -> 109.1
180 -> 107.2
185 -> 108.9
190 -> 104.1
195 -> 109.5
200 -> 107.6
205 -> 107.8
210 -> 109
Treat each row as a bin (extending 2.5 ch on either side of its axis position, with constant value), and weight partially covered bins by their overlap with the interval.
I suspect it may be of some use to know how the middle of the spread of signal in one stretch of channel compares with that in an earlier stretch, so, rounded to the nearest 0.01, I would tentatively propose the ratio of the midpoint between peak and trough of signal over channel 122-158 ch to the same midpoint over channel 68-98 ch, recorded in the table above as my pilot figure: 0.75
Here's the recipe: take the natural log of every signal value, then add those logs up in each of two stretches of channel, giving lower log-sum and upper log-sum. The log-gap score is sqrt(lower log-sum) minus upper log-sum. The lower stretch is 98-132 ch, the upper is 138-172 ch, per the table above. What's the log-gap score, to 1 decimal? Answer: -27.2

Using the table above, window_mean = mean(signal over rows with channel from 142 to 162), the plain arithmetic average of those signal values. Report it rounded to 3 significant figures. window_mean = 107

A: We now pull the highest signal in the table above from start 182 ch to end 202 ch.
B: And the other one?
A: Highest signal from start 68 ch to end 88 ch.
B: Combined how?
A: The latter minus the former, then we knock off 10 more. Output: 10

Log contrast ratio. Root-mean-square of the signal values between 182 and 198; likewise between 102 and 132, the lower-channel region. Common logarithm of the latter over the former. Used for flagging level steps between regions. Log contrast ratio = -0.14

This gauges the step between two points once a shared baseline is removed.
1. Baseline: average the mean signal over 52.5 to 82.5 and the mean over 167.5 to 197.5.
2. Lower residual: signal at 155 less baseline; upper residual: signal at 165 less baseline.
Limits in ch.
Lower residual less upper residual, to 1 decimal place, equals -3.3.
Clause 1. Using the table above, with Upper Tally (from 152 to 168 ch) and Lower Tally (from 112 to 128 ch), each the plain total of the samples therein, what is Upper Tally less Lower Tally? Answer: 133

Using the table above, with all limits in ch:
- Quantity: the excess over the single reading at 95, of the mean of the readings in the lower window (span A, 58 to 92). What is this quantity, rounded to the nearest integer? 12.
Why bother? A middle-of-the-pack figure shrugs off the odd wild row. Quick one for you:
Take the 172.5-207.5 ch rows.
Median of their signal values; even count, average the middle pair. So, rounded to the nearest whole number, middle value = 108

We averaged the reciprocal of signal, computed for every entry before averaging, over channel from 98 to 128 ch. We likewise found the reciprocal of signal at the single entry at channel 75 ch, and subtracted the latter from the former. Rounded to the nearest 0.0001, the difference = 0.0047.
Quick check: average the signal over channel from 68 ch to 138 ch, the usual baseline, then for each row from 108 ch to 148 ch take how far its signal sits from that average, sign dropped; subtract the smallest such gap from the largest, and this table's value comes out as 33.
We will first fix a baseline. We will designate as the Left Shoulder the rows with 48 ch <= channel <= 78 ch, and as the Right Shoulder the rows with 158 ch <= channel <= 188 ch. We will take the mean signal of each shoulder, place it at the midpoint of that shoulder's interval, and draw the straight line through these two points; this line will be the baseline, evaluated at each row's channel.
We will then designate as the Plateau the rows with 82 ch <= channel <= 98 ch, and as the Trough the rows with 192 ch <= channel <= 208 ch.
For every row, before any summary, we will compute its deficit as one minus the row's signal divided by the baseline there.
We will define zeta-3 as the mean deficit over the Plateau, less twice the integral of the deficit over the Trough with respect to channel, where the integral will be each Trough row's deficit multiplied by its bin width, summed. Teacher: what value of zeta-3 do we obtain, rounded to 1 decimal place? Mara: 1.0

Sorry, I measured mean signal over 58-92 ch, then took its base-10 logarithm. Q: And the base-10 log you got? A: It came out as 2.07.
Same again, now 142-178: 2.03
